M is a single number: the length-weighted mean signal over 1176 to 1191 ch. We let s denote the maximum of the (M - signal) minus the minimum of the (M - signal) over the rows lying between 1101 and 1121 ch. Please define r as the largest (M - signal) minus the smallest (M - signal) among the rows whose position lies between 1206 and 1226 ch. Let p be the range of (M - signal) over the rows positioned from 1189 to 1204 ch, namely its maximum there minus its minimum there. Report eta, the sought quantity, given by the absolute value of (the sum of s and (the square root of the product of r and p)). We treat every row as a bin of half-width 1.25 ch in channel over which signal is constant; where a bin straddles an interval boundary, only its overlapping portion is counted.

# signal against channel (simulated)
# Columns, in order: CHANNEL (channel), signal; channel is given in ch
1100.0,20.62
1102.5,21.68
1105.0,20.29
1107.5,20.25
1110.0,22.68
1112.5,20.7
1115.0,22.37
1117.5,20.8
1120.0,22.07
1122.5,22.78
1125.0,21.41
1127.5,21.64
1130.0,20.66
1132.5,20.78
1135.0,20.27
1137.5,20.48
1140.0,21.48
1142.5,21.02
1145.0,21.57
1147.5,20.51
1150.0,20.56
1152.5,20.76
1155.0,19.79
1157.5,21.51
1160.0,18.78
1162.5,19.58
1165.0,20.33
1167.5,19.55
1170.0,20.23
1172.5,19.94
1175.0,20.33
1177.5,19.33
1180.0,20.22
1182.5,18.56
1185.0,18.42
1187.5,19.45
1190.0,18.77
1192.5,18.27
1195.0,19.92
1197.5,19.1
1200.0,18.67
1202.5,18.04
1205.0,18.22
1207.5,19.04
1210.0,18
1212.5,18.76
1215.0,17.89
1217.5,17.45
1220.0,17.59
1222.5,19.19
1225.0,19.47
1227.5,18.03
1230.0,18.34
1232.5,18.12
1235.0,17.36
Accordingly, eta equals 4.4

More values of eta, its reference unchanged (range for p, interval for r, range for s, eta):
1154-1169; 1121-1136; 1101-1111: 5.0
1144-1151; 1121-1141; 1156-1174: 4.4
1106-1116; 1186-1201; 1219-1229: 3.9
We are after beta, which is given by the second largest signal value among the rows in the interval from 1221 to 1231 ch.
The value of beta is 19.19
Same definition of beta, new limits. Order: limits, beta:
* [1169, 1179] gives 20.23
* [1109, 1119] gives 22.37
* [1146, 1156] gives 20.56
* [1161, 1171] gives 20.23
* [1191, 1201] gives 19.1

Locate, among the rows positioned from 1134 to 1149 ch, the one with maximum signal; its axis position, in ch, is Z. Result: 1145.0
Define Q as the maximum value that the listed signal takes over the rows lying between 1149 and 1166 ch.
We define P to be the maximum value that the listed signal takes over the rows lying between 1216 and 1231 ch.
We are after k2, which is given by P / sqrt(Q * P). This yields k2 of 0.95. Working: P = 19.47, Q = 21.51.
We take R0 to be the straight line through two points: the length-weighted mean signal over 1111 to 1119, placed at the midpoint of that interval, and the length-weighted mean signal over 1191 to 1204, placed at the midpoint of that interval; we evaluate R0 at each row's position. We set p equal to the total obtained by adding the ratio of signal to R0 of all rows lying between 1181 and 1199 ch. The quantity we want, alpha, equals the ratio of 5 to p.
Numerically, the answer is 0.718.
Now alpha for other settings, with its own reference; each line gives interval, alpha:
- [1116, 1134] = 0.701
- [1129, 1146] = 0.706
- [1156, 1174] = 0.708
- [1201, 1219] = 0.722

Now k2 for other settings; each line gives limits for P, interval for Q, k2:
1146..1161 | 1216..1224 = 1.06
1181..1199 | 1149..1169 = 0.96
